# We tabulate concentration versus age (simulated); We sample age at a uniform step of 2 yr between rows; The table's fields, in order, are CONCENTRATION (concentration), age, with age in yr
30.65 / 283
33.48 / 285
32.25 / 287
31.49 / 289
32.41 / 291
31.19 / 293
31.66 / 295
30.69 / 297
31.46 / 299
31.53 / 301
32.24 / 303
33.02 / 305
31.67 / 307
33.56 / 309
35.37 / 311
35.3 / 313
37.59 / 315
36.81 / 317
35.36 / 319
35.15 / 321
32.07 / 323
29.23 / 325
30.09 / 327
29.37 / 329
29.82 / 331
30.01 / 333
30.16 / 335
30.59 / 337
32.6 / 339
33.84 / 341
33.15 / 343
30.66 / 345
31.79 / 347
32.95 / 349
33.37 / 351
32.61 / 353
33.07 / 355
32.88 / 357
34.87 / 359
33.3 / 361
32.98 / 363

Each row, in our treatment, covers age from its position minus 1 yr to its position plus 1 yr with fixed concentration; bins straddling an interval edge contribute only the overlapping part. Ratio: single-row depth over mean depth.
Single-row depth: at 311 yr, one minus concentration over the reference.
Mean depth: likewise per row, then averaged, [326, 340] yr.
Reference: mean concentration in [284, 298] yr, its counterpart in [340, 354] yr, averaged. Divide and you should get -1.7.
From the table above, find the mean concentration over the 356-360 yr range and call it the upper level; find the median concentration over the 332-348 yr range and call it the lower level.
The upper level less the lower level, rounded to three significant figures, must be 2.65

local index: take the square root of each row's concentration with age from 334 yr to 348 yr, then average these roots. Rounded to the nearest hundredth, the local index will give 5.64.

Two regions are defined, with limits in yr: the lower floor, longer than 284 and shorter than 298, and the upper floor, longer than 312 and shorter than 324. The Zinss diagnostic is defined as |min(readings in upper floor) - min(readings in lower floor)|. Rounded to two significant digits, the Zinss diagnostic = 1.4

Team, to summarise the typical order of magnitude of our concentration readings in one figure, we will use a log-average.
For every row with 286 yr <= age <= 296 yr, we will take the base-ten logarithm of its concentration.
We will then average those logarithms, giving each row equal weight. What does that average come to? 1.50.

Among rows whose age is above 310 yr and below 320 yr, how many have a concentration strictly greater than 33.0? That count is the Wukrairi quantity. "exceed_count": 5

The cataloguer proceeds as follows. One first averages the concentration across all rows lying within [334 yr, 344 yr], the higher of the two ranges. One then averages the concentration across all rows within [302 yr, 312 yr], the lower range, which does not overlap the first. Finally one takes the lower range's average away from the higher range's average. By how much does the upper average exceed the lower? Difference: -1.1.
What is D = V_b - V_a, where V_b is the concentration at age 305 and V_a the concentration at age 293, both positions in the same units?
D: 1.8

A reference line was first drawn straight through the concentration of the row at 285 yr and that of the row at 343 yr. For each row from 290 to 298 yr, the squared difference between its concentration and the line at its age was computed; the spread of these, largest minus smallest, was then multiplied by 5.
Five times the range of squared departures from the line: 32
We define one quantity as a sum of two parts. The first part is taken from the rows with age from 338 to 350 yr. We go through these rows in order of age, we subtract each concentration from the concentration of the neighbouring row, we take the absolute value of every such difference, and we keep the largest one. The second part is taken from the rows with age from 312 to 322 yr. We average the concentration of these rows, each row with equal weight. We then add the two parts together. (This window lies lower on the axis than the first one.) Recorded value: 38.5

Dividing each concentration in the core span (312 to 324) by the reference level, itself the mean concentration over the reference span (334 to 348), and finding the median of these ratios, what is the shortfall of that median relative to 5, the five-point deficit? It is 3.89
